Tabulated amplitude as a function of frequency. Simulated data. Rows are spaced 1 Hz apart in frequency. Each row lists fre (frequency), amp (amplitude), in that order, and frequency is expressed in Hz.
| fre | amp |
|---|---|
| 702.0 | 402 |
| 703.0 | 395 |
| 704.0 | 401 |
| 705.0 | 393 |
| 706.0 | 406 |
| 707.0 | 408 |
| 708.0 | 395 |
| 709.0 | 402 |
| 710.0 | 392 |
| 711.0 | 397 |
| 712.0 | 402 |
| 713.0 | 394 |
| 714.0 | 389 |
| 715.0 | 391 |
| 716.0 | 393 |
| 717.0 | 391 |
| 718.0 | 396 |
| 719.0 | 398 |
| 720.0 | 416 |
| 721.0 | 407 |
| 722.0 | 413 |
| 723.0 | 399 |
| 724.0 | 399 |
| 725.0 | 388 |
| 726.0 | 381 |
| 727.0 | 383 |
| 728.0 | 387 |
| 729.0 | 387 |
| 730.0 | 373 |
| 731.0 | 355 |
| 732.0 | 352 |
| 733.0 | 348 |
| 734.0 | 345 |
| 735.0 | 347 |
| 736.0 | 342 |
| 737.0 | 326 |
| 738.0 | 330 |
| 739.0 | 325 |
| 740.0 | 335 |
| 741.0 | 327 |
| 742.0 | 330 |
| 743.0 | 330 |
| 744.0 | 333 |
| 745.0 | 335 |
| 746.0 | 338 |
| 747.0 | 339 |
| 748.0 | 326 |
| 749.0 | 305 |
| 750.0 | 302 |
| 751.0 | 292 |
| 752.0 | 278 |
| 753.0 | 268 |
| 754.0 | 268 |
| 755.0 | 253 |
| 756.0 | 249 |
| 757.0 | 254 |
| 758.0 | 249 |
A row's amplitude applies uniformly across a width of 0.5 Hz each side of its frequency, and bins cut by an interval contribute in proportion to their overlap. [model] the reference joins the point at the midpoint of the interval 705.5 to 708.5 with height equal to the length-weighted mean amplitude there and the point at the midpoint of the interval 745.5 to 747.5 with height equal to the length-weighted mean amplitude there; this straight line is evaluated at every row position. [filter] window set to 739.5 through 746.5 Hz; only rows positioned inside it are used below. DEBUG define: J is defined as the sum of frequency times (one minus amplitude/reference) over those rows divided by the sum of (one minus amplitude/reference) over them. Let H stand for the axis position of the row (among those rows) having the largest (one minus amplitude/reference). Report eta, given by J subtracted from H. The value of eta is -1.1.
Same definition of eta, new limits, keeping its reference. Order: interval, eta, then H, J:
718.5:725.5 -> -2.9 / 719.0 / 721.9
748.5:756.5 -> 2.8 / 756.0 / 753.2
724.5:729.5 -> -1.3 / 726.0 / 727.3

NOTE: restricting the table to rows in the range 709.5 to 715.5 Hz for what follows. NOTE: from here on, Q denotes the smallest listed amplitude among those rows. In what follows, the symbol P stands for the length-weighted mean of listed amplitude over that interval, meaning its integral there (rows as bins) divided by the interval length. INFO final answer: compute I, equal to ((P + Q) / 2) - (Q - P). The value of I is 397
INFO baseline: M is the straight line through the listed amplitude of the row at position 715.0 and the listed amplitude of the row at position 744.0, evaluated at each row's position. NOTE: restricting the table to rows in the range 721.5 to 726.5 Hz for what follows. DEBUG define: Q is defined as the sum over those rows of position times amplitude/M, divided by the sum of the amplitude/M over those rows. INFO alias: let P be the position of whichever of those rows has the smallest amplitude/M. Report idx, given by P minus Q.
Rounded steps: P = 726.0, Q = 724.0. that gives 2.0 Hz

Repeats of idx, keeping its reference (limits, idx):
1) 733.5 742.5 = -1.0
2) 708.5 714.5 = -1.5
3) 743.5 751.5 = 3.6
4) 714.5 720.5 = -2.5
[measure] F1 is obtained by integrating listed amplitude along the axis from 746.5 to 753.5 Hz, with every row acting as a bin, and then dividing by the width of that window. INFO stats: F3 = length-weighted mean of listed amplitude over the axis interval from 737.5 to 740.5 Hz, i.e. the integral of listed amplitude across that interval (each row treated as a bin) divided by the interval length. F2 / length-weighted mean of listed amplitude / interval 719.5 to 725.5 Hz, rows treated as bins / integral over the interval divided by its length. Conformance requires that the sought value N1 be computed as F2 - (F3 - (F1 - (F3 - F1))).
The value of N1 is 347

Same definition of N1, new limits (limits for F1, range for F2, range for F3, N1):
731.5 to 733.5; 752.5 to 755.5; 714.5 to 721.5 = 165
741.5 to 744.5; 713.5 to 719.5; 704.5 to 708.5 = 254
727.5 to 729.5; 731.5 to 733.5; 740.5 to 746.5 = 460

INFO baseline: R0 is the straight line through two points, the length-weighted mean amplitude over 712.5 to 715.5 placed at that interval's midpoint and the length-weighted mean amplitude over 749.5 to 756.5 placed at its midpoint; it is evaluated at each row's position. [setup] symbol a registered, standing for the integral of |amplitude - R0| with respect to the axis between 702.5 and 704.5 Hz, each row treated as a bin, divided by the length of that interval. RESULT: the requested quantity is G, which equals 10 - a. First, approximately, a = 25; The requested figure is -15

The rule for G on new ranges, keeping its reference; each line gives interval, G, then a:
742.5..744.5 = -20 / 30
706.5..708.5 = 0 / 10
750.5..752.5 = 2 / 8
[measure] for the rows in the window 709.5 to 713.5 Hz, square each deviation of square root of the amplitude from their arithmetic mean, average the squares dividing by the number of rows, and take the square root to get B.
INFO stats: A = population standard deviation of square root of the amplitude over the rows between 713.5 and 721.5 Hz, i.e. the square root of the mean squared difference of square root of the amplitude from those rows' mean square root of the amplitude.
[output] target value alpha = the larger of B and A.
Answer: 0.2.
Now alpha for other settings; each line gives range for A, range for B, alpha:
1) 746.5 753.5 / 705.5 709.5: 0.7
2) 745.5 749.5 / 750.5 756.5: 0.4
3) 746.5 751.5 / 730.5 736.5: 0.5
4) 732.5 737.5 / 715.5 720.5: 0.2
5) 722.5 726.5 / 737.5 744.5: 0.2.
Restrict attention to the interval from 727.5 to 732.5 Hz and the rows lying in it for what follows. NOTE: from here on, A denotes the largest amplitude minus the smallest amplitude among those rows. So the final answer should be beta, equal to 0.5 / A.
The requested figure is 0.014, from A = 35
